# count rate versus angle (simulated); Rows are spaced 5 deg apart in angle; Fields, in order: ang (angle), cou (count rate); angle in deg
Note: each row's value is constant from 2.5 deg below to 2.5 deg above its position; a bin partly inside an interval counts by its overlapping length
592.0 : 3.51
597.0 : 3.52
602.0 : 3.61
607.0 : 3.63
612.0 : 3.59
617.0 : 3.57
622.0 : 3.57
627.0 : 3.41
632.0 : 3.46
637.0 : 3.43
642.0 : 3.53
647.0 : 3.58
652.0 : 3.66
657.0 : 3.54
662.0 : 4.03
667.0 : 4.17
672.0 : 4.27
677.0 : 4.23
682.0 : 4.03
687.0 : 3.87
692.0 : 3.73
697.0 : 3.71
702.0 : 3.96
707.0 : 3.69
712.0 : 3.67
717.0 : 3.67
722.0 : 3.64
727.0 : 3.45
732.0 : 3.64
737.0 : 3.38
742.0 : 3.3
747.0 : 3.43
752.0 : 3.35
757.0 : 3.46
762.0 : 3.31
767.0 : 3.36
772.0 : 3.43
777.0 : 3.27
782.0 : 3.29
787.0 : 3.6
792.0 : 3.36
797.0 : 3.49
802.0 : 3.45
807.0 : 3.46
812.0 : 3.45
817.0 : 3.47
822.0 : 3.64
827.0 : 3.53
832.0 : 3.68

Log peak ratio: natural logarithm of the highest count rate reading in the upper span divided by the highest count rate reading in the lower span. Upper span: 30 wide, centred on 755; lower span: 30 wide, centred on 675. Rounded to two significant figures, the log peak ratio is -0.21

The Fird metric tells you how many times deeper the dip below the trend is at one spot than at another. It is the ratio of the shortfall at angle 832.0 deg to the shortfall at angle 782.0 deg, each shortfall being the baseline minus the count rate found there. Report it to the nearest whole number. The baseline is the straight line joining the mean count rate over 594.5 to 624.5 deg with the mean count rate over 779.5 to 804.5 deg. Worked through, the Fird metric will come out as -2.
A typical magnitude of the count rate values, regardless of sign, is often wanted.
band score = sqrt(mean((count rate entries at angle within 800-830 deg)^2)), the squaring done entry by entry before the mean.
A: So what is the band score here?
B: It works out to 3.50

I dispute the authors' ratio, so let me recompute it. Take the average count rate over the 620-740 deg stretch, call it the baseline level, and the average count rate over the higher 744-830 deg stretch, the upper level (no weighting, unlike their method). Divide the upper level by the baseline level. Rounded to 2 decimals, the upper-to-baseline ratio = 0.92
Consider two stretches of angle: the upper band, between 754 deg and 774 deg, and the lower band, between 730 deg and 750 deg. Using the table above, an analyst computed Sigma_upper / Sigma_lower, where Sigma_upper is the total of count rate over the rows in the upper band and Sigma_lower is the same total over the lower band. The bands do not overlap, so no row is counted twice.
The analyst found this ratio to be 0.986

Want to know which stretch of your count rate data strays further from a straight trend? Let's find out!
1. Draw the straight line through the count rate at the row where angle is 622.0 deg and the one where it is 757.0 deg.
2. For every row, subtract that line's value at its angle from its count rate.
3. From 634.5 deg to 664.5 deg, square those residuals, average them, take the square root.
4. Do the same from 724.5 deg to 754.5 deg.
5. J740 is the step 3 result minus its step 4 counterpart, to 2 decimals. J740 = 0.10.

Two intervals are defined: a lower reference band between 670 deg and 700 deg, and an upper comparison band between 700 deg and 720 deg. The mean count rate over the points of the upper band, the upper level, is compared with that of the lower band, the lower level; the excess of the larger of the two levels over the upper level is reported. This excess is 0.23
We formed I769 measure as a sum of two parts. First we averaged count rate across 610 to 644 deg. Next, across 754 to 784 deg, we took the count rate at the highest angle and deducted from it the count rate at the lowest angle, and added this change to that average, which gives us 3.3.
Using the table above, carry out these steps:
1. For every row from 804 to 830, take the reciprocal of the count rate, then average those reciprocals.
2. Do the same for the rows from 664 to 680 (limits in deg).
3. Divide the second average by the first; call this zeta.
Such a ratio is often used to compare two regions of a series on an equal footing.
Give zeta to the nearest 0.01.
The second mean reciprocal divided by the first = 0.83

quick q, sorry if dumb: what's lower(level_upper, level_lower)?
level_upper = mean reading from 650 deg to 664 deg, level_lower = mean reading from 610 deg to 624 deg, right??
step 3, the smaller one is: 3.58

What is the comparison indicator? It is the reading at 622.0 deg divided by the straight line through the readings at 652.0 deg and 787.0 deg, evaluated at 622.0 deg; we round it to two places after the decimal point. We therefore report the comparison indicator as 0.97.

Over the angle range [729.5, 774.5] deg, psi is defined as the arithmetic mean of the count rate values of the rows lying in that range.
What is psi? 3.41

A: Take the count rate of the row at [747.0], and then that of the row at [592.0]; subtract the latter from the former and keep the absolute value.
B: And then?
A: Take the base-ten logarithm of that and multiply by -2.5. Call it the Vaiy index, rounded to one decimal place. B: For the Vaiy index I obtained 2.7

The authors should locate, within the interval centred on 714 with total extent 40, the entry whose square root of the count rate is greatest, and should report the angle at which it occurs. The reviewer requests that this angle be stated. 702.0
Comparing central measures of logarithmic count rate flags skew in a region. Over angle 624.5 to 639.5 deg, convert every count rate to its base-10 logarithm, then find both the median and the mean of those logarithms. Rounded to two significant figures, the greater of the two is 0.54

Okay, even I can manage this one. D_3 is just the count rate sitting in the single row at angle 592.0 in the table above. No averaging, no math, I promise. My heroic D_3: 3.51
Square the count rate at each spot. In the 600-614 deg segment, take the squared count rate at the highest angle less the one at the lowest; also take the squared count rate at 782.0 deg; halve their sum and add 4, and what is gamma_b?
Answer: 9.3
